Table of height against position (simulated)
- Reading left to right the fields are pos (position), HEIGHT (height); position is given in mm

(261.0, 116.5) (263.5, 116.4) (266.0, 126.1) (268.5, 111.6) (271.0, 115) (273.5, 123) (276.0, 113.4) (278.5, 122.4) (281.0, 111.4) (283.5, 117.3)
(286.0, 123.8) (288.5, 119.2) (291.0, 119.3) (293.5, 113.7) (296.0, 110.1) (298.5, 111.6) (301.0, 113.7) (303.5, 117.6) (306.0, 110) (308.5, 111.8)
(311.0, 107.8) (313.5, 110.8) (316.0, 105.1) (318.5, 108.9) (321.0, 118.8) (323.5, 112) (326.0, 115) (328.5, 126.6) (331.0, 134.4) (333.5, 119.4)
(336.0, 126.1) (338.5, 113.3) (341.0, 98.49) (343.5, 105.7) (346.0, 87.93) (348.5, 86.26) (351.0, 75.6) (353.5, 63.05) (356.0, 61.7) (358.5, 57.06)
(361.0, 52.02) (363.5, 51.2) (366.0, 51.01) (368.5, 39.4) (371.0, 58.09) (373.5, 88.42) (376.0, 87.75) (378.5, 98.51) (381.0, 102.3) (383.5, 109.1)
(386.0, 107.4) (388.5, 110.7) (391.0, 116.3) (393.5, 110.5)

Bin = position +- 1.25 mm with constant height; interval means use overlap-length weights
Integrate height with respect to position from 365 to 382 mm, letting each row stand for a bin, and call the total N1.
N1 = 1275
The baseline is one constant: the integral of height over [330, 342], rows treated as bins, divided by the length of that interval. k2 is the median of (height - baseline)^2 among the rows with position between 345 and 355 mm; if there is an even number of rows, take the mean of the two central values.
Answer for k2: 1434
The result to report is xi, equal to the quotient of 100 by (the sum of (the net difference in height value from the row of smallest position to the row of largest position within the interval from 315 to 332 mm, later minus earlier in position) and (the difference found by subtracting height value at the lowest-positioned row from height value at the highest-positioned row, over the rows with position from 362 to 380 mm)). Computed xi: 1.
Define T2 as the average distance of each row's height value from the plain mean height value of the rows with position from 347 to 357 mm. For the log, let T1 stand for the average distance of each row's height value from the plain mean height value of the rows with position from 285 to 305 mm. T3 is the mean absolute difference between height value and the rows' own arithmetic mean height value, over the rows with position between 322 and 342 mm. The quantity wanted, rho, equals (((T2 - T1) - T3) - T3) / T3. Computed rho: -1.4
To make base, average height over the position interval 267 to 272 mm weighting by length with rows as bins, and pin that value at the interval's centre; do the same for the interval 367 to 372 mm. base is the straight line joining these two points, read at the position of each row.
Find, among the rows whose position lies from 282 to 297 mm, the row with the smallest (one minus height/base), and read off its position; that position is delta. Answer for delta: 286.0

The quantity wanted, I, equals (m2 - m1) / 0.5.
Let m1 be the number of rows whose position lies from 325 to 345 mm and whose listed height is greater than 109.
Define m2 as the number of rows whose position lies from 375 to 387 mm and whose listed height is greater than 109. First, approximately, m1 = 6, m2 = 1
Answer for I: -10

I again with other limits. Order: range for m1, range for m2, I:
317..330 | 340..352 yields -8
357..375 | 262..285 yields 18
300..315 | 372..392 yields -4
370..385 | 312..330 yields 8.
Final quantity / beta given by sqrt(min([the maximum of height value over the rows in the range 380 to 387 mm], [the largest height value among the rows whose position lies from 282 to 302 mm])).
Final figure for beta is 10.4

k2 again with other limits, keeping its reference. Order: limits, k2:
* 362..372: 4531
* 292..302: 34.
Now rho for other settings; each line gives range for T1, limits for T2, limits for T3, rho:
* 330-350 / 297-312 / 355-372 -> -4.3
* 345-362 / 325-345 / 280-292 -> -2.9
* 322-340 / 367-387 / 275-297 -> 0.9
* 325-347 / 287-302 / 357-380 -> -2.5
